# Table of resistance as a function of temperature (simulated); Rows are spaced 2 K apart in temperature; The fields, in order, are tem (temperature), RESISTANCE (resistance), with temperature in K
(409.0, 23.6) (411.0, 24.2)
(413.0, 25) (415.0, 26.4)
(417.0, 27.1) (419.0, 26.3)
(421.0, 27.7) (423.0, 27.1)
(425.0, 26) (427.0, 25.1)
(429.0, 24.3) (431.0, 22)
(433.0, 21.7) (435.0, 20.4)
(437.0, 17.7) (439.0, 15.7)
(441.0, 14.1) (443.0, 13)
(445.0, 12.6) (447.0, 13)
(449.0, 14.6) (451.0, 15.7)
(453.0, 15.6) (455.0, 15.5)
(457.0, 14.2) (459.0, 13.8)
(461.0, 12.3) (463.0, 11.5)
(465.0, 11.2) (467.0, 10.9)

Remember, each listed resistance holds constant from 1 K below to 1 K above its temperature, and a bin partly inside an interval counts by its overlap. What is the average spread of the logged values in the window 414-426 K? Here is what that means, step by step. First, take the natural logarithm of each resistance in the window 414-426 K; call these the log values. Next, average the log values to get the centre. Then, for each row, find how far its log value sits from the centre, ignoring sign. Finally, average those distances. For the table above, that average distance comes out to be 0.02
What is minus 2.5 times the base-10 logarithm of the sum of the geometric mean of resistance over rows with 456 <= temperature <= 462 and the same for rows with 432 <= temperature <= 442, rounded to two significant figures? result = -3.7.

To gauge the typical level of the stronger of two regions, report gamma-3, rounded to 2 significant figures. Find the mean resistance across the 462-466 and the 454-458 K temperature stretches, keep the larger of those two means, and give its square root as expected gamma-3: 3.9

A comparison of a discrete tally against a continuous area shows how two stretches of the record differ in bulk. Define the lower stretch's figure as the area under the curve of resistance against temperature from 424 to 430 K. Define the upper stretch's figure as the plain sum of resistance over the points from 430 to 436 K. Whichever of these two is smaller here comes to 64.1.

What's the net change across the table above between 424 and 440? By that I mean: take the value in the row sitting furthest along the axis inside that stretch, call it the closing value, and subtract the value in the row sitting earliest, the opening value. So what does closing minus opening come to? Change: -10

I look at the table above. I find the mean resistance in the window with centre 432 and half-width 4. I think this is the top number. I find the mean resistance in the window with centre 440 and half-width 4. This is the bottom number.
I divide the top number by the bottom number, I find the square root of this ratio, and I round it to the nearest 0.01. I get 1.21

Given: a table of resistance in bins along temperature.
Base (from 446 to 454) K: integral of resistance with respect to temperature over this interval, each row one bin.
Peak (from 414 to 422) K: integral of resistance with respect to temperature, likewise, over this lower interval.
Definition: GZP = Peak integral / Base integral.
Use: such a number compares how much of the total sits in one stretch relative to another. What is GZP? 1.8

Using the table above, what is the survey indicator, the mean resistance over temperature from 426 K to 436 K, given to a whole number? 23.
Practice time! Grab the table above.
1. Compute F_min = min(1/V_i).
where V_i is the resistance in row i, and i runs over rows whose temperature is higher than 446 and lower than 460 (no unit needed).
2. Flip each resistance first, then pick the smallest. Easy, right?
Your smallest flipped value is 0.064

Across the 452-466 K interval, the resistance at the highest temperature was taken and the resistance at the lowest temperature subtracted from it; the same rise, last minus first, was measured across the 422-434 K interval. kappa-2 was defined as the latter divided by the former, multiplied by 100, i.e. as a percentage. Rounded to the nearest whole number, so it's 123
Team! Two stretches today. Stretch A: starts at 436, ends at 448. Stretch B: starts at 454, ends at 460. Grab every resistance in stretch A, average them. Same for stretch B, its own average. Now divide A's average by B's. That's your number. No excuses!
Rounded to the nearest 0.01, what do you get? 0.99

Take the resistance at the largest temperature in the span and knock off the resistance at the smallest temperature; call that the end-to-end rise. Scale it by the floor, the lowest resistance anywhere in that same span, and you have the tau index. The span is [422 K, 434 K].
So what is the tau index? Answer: -0.25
